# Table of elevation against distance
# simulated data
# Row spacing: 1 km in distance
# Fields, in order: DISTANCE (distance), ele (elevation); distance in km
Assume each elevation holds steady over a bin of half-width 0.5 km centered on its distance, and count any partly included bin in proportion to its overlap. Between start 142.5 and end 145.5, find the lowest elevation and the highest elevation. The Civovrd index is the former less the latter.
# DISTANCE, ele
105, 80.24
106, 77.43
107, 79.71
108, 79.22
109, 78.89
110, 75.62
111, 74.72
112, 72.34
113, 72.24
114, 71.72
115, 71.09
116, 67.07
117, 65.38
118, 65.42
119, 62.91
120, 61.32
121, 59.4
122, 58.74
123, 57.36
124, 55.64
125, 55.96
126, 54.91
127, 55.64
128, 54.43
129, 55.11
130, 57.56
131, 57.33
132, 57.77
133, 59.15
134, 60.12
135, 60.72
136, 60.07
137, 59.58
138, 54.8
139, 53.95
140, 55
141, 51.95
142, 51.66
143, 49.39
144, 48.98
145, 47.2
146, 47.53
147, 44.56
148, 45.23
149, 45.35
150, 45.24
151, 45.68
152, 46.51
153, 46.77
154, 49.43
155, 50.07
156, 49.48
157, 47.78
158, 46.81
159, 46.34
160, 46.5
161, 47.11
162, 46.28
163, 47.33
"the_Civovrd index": -2.2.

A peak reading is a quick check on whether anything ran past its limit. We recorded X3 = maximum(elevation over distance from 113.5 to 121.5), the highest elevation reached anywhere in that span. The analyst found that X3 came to 71.72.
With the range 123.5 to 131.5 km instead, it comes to 57.56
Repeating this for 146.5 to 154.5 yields 49.43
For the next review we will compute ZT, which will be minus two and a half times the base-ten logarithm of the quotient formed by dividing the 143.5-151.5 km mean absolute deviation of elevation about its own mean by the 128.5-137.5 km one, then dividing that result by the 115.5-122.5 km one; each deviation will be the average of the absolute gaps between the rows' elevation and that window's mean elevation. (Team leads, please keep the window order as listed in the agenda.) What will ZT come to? 1.2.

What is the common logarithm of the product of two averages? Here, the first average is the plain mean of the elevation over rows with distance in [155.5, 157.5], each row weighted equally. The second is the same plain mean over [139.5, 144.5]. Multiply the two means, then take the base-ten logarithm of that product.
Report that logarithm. 3.40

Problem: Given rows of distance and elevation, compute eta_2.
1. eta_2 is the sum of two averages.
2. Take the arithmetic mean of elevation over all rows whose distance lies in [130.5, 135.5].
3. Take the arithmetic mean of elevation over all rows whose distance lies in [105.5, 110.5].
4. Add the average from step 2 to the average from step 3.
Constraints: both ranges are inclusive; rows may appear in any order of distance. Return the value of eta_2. 137.2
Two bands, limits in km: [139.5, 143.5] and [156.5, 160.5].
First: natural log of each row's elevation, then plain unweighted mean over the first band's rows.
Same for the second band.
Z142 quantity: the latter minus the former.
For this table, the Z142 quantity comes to -0.10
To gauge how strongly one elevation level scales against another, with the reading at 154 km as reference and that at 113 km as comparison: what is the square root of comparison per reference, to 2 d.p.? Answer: 1.21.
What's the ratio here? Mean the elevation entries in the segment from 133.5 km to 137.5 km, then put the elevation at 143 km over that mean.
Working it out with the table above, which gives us 0.82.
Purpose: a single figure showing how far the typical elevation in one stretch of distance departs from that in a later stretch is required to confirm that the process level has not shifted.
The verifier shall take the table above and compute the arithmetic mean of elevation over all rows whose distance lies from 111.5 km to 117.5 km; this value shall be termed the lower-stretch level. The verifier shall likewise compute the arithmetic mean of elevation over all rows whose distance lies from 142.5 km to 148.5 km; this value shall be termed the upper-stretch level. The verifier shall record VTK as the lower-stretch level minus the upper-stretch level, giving 23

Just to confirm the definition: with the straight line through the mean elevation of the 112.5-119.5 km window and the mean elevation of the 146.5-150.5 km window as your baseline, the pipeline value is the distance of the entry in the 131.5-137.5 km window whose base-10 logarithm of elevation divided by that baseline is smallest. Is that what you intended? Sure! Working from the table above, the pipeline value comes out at 132 km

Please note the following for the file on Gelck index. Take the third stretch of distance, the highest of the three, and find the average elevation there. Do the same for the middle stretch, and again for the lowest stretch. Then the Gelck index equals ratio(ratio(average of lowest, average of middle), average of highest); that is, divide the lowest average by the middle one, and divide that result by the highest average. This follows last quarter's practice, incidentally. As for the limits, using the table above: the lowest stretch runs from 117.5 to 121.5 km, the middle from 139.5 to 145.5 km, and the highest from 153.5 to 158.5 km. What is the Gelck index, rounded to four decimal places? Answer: 0.0252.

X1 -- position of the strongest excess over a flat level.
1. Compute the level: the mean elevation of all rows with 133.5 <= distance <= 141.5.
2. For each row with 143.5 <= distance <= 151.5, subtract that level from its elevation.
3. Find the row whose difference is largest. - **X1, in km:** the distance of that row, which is 144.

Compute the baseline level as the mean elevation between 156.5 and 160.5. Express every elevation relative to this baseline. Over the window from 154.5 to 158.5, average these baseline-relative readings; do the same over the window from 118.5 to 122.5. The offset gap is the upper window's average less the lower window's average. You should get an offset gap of -12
